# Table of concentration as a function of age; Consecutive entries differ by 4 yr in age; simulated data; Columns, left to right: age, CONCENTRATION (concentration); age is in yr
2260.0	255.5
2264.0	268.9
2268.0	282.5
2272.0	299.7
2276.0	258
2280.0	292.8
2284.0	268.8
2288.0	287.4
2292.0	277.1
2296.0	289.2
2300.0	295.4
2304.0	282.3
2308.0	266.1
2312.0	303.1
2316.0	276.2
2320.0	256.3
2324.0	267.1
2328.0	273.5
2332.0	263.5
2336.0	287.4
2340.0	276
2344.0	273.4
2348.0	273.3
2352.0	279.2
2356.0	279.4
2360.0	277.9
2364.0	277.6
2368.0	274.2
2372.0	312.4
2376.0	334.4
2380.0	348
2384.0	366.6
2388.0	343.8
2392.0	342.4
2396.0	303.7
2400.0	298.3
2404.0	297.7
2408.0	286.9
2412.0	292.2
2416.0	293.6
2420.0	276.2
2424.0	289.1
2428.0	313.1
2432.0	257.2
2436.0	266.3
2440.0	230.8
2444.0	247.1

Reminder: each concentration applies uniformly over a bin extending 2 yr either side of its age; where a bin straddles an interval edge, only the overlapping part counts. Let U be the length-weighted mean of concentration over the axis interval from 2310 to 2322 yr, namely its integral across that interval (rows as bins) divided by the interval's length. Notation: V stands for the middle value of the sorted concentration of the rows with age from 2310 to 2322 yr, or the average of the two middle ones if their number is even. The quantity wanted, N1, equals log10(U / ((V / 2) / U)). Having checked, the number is 2.75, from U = 279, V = 276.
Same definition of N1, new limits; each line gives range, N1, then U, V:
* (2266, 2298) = 2.75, 282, 285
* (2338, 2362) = 2.74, 277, 277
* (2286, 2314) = 2.75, 286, 287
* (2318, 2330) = 2.72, 266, 267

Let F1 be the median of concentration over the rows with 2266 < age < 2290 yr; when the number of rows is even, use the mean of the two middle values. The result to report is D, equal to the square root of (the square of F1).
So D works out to 285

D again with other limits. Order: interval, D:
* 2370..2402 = 338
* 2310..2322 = 276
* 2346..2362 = 279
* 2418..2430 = 289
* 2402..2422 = 292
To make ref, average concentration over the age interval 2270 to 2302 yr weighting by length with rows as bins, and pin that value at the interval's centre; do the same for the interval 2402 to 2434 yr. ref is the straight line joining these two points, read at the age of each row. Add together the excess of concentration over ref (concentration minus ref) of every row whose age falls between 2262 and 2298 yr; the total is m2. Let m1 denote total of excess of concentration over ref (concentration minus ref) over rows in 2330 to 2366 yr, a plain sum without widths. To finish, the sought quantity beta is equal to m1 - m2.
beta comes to -58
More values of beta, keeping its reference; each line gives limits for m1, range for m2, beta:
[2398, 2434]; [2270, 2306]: 13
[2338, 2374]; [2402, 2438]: -28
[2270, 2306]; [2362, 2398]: -323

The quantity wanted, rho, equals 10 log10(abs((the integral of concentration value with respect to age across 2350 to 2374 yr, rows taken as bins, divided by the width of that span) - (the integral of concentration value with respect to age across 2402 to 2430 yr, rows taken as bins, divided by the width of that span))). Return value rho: 10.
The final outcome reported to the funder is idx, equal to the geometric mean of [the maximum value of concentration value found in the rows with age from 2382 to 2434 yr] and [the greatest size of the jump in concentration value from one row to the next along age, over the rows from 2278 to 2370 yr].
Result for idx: 116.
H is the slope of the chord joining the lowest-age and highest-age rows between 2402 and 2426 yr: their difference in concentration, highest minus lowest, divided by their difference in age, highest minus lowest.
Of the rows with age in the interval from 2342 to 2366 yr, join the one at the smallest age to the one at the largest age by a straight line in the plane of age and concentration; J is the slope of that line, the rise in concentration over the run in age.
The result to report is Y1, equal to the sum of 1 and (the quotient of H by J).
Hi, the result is -1.0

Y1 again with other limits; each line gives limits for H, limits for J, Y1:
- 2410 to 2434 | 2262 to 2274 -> 0.5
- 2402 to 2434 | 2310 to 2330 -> 1.8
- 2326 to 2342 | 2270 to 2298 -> 0.5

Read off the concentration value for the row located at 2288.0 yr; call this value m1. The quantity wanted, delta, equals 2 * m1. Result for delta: 575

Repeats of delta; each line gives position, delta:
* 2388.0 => 688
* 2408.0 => 574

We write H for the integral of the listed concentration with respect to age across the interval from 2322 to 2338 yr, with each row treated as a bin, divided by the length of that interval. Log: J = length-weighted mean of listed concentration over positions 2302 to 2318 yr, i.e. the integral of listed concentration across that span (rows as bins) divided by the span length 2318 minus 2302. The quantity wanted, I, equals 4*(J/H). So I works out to 4.1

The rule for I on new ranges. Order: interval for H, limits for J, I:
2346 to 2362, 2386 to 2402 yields 4.6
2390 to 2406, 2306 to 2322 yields 3.5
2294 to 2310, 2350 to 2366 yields 3.9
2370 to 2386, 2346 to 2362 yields 3.3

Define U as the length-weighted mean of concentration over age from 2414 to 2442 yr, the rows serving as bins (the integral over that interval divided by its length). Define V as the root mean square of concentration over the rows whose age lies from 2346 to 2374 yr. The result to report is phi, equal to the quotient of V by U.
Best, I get 1.03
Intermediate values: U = 275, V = 282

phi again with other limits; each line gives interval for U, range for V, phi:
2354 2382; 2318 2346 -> 0.90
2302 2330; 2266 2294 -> 1.02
